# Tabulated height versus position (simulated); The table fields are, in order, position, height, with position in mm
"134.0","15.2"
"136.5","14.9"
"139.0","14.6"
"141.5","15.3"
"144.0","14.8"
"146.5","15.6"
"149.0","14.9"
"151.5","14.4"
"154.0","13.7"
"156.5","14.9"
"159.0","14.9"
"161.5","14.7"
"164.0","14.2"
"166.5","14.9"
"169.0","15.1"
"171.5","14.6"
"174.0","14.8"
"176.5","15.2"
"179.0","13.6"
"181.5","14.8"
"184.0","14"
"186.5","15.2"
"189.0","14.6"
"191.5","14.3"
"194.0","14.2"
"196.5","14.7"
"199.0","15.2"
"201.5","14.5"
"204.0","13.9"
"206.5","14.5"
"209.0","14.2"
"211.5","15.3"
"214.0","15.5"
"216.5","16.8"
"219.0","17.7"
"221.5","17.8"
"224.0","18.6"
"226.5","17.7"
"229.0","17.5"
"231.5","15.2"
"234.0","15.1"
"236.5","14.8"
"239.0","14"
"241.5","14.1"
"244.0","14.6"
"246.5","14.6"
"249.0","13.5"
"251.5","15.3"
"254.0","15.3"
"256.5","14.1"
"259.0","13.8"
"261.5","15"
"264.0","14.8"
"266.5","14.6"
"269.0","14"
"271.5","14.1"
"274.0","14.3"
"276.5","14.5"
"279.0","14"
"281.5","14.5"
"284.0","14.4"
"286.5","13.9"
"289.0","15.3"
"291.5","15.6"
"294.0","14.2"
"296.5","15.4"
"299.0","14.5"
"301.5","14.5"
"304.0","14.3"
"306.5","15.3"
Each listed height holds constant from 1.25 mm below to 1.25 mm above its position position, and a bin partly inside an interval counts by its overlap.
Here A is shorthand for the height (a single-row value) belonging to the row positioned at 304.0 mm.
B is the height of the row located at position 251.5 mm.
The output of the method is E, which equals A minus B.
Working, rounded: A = 14.3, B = 15.3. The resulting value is -1.0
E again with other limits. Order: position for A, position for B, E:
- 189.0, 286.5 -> 0.7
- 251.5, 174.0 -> 0.5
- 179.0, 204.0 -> -0.3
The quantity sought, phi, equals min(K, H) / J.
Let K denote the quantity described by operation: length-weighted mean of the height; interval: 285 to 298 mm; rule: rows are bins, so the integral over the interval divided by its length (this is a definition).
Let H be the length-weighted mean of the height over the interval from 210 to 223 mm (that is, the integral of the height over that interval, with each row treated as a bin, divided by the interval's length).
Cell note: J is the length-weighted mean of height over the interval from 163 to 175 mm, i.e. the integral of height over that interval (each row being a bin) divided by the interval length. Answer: 1.01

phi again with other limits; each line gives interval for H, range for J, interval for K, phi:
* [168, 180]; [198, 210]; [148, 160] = 1.01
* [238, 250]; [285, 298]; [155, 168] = 0.95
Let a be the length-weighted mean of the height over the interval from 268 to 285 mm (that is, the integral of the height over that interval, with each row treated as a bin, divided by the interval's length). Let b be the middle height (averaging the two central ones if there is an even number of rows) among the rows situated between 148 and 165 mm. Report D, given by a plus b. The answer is 29.0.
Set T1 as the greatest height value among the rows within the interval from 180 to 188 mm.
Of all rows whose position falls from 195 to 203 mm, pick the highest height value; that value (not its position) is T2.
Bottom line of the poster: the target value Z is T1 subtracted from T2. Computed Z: 0.0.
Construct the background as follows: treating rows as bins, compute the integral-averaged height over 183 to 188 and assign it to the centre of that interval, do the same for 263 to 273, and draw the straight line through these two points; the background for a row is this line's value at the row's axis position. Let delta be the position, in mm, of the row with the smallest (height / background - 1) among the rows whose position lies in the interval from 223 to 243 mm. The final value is 239.0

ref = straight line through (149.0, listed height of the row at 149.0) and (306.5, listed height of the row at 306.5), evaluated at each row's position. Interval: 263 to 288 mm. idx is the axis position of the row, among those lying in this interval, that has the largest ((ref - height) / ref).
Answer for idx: 286.5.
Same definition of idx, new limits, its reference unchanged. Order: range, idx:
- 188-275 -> 249.0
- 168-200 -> 179.0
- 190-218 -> 204.0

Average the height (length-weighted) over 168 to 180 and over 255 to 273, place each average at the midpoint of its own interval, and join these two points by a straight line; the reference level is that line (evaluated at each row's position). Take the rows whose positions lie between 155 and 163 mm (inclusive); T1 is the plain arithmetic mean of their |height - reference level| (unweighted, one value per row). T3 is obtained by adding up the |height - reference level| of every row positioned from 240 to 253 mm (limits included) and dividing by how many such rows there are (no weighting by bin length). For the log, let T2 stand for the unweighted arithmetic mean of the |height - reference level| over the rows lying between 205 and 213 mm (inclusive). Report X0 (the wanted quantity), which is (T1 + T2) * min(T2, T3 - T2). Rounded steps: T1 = 0.12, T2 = 0.39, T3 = 0.5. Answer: 0.06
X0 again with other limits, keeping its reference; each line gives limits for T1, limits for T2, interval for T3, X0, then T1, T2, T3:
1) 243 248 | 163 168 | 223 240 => 0.19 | 0.18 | 0.35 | 1.8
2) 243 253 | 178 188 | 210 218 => 0.69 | 0.54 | 0.60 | 1.3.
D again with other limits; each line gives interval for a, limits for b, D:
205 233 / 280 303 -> 30.9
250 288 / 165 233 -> 29.3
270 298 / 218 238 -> 32.2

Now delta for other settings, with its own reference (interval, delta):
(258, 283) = 259.0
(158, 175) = 164.0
